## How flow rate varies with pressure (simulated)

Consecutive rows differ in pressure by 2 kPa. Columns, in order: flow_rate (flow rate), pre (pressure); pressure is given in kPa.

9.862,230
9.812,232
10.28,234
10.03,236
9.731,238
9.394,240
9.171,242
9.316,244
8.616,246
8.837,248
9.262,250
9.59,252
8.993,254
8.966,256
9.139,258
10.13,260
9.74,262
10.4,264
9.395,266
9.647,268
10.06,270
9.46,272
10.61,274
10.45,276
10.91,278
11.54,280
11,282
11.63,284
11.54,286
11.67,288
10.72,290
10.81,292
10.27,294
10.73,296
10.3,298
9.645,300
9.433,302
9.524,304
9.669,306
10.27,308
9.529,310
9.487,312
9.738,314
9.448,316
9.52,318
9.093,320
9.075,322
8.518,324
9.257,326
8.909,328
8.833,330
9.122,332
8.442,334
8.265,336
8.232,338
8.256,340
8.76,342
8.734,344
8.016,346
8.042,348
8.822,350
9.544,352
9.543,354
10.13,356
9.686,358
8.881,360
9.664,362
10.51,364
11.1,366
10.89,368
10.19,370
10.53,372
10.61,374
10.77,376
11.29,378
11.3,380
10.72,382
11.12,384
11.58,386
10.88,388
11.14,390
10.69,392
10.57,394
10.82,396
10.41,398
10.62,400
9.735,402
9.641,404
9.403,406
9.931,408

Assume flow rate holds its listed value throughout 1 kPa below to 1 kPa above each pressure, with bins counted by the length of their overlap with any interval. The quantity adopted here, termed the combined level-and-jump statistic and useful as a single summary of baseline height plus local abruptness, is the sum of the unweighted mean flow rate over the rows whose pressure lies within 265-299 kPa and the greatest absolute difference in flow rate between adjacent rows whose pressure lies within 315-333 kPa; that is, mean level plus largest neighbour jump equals 11.4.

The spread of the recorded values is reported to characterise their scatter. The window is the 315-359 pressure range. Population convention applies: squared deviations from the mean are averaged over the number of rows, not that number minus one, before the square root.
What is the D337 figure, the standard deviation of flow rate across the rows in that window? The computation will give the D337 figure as 0.57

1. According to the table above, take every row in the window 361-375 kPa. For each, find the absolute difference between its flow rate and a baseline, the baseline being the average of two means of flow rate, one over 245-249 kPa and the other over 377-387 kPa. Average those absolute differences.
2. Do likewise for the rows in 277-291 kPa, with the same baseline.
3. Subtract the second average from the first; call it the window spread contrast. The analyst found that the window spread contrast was -0.7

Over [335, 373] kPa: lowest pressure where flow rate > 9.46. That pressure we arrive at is 352 kPa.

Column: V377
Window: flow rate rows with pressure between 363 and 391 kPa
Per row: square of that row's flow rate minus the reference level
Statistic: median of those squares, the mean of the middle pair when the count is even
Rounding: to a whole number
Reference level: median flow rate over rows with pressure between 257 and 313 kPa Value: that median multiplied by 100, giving 38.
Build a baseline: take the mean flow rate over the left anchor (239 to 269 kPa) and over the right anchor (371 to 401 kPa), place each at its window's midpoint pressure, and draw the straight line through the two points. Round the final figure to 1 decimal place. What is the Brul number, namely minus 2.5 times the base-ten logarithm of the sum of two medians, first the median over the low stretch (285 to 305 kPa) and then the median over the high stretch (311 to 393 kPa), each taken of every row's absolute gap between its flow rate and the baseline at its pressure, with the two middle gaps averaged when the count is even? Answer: -0.5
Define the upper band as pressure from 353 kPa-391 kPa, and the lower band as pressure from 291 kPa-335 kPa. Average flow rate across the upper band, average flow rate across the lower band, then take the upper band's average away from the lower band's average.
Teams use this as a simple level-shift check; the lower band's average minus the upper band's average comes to -1.0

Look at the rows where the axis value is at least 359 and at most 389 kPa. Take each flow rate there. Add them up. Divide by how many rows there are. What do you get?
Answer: 10.7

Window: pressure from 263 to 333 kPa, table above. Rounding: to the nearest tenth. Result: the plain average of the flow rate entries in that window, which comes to 10.0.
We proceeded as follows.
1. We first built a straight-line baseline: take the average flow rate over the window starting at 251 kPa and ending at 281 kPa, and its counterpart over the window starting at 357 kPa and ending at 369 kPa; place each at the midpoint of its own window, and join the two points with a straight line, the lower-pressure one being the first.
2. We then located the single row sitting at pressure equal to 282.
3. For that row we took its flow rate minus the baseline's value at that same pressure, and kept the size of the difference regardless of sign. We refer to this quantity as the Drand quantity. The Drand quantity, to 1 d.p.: 1.0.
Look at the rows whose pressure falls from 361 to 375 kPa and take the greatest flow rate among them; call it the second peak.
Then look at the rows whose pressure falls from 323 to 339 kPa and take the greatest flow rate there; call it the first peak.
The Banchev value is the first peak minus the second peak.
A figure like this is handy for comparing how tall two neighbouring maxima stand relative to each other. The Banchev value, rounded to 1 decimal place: -1.8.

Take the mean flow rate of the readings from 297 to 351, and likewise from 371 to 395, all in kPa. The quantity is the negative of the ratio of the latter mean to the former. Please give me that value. -1.21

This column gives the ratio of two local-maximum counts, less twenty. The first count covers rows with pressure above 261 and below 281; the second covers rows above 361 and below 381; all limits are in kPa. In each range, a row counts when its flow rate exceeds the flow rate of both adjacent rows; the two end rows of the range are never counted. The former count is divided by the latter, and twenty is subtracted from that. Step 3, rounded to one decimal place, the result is -17.0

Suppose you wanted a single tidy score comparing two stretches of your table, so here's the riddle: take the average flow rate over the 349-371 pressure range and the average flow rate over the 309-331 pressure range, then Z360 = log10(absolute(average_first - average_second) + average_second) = 0.996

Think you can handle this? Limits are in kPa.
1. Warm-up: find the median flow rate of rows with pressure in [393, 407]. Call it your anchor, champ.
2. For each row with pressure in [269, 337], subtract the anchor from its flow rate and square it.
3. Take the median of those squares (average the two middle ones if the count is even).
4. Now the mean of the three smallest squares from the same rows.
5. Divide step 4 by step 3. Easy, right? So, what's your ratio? 0.01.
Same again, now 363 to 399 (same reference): 0.05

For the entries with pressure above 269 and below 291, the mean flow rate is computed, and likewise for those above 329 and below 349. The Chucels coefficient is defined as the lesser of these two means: 8.5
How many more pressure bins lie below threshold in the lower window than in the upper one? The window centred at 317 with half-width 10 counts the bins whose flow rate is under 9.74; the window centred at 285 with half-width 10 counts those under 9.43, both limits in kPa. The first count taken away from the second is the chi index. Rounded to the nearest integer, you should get -9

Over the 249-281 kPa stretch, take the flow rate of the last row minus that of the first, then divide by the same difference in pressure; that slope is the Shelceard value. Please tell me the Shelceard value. 0.076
